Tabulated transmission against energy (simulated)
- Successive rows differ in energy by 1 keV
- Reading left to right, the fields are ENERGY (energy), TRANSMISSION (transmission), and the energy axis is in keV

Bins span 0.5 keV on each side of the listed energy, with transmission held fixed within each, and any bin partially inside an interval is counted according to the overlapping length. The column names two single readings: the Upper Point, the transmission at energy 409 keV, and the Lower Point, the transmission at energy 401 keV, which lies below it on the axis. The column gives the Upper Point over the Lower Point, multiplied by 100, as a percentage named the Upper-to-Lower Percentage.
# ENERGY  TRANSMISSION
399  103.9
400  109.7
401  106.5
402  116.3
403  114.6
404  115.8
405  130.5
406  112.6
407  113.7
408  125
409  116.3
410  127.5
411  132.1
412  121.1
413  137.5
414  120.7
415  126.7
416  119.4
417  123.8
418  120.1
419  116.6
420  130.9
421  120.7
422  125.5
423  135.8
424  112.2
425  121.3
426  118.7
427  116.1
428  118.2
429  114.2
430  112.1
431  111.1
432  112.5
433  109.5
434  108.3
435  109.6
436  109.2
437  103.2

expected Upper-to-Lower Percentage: 109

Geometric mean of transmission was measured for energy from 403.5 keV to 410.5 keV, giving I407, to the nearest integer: 120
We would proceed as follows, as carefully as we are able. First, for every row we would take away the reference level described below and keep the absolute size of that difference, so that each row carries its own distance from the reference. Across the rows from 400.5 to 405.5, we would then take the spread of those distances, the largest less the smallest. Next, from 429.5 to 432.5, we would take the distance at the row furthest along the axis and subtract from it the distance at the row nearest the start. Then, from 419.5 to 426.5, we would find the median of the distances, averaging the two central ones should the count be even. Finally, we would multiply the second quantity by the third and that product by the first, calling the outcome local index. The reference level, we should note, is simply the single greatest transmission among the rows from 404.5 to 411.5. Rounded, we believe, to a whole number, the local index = -104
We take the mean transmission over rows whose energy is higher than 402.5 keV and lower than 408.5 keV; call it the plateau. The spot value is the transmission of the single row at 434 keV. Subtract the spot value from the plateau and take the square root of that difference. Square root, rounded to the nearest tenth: 3.2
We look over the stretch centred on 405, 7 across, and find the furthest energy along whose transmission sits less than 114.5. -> 407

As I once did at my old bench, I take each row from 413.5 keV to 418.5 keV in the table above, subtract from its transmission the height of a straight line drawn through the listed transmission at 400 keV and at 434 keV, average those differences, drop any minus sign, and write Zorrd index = 13.1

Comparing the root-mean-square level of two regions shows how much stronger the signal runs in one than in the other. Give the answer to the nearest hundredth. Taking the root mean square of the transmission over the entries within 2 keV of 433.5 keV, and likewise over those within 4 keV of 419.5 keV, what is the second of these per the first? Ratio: 1.13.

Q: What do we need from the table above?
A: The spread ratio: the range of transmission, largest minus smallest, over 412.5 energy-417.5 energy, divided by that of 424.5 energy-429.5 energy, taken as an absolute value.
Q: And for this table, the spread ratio 2.5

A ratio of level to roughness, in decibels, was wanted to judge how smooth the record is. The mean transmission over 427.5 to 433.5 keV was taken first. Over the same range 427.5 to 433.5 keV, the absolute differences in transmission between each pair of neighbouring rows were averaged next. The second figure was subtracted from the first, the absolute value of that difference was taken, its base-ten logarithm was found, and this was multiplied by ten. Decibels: 20.4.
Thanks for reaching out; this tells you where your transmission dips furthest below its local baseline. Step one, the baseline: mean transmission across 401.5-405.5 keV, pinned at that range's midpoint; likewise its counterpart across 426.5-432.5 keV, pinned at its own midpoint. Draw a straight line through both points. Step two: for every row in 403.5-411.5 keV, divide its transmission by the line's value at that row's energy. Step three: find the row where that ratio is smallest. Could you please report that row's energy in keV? 406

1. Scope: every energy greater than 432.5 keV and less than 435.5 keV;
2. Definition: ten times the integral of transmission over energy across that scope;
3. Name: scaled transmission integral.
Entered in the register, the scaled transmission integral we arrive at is 3274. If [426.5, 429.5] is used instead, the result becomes 3485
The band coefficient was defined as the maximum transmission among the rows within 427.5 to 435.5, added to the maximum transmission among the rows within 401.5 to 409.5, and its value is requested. 249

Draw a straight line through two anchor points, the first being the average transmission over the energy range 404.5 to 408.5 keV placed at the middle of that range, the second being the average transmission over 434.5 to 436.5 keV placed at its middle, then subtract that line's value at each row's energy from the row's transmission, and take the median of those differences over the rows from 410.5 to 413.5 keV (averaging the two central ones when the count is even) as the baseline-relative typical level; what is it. 13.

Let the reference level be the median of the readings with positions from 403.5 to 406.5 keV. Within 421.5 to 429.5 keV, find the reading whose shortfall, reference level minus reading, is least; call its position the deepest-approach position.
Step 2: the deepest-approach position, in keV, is 423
